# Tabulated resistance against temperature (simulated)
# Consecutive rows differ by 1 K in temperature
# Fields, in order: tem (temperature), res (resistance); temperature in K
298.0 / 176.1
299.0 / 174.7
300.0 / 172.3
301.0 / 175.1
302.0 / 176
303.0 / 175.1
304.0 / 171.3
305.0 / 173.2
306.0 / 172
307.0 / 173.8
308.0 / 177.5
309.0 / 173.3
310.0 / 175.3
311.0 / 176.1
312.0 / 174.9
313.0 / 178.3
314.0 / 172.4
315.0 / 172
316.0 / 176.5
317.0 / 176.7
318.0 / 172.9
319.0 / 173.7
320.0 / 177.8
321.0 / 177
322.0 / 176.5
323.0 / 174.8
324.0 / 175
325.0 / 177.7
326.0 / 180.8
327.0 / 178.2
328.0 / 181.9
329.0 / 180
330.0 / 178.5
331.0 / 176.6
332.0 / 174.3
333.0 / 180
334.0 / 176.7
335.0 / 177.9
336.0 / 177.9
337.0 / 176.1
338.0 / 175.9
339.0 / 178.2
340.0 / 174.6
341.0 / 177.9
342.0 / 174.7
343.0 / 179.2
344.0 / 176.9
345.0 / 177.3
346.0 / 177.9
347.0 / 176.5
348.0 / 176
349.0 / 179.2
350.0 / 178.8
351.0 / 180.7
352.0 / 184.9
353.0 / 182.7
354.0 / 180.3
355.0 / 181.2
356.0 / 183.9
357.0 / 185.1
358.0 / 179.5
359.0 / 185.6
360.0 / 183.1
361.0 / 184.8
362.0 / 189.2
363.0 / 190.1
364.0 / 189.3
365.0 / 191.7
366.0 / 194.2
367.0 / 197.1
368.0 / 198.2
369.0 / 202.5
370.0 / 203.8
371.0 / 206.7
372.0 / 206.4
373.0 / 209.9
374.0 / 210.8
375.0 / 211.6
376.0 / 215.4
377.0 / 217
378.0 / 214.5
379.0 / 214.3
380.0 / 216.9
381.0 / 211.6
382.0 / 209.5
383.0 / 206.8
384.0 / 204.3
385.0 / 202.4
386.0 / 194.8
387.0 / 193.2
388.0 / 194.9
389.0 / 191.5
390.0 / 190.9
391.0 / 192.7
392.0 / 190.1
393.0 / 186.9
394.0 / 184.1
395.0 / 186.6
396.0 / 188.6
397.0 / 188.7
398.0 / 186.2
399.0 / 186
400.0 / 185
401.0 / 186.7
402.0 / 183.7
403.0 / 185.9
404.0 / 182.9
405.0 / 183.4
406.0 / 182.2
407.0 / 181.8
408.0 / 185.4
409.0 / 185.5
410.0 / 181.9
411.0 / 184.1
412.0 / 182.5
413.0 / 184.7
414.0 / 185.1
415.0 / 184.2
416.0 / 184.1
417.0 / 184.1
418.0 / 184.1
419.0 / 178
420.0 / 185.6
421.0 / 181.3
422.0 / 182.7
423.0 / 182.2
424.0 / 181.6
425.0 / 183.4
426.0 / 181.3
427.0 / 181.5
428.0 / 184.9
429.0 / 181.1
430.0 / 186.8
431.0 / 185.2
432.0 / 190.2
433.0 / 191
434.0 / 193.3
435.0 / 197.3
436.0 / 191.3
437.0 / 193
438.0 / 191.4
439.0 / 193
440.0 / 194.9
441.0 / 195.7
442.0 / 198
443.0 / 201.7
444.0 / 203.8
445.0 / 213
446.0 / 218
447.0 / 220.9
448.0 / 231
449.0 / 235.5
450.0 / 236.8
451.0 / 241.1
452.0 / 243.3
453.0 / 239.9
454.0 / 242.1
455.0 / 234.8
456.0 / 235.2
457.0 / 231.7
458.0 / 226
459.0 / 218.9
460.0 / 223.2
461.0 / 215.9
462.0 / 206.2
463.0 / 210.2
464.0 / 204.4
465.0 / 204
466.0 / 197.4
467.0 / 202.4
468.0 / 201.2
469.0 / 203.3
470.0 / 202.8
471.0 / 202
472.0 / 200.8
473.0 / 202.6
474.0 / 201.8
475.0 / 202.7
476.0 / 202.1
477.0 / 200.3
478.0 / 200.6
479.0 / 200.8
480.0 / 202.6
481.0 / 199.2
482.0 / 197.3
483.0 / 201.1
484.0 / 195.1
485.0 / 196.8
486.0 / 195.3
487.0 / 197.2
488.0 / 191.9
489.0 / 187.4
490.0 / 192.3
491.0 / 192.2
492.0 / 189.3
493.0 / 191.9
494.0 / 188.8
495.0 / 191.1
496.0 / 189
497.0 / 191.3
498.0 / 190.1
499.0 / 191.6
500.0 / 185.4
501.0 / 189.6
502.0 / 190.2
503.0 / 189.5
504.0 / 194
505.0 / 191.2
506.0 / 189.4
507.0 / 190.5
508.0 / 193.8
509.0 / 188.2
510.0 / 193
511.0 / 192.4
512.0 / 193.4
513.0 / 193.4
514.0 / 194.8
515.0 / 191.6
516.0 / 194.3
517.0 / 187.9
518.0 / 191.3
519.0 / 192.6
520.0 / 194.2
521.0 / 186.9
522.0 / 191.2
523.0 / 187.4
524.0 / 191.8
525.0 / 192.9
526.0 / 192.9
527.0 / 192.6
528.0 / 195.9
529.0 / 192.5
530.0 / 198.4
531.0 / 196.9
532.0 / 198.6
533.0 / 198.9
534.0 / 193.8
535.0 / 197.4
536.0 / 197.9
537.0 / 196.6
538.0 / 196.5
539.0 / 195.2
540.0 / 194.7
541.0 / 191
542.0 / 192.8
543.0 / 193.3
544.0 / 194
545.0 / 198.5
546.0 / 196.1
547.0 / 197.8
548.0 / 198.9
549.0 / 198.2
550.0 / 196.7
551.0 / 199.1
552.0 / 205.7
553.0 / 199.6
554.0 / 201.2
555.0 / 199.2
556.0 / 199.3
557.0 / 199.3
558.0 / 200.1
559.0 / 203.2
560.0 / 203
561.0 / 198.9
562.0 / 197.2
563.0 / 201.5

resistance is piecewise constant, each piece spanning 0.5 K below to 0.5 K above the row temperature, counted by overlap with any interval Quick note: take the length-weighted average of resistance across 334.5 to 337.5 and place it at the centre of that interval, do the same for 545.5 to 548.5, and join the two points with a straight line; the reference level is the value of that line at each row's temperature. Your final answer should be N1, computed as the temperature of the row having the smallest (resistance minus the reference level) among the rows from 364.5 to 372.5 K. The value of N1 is 365.0 K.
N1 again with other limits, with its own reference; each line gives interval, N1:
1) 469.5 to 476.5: 472.0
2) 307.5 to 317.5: 315.0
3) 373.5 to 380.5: 374.0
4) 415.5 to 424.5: 419.0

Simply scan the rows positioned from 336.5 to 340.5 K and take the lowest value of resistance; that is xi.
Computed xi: 174.6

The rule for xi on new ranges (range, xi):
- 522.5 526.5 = 187.4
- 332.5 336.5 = 176.7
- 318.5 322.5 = 173.7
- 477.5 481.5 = 199.2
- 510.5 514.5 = 192.4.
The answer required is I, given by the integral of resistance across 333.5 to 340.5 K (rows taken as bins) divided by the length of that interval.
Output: 177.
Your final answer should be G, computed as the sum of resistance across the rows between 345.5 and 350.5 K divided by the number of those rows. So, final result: 178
